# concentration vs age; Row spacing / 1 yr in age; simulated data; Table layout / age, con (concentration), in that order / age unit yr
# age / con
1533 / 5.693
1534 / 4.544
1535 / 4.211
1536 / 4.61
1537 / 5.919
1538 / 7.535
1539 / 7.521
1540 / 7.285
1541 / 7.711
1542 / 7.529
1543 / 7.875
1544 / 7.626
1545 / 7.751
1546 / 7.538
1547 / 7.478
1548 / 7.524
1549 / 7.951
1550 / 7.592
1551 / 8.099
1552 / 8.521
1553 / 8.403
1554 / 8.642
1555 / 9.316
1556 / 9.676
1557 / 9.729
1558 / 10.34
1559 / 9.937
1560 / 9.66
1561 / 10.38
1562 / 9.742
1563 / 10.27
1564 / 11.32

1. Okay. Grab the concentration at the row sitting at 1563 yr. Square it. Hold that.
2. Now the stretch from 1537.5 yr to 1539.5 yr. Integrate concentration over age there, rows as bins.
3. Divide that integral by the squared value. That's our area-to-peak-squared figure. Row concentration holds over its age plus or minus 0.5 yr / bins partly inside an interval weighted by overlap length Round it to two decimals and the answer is 0.14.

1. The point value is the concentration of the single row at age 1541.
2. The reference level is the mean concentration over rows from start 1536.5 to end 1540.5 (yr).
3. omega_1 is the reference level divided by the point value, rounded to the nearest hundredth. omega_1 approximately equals 0.92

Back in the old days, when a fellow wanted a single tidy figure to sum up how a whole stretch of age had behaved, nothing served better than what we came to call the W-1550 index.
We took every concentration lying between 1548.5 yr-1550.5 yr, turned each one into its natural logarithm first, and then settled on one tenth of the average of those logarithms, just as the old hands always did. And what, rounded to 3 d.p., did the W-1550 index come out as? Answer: 0.205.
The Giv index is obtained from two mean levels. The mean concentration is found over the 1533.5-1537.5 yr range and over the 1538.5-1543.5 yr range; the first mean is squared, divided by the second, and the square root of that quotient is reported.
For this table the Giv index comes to 1.75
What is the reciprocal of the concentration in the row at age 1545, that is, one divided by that 0.129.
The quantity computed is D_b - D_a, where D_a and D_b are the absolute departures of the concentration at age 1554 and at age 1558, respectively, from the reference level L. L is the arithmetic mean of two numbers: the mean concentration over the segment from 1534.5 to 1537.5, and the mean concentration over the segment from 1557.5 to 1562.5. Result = 1.7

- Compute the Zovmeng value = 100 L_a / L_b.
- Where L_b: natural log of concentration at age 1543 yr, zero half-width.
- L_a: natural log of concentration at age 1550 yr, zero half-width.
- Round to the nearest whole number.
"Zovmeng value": 98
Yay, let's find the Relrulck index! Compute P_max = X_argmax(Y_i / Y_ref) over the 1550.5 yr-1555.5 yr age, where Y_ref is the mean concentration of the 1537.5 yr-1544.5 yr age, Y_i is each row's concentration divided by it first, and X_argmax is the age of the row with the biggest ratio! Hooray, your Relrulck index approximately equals 1555 yr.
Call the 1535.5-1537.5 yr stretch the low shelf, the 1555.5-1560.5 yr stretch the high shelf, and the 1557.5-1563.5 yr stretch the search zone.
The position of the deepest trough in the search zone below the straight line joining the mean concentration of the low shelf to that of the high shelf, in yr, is 1562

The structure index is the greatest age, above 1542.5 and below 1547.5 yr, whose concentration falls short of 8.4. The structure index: 1547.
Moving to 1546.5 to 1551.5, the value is 1551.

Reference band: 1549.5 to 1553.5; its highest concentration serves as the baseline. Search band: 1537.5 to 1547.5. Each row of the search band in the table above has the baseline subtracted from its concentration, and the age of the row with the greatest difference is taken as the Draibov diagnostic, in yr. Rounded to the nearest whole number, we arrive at 1543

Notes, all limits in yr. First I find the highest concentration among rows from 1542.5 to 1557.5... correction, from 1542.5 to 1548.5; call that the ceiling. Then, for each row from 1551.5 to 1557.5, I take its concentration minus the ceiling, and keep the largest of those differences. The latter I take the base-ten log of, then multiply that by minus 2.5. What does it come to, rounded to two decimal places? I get -0.67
